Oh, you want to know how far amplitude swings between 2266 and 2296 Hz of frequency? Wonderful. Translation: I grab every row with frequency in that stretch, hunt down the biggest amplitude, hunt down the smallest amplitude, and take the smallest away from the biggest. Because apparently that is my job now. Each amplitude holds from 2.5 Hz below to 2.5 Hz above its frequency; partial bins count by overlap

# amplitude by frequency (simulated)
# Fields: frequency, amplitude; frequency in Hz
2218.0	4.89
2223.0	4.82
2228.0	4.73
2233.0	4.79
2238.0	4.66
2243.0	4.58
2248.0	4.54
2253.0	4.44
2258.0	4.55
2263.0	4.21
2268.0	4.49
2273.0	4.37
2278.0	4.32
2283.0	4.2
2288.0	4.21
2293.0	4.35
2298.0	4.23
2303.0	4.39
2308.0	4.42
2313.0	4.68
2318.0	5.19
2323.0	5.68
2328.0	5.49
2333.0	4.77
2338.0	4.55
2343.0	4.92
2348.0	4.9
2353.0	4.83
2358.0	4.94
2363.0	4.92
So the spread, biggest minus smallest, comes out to 0.29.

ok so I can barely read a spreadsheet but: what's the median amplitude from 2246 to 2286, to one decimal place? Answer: 4.4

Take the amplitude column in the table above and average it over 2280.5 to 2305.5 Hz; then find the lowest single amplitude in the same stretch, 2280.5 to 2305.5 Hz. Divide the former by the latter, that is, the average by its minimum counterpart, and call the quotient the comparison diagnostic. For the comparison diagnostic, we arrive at 1.02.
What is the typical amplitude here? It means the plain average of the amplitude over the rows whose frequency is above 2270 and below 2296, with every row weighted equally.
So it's 4.3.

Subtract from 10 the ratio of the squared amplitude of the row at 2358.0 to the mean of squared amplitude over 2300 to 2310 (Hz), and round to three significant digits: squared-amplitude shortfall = 8.74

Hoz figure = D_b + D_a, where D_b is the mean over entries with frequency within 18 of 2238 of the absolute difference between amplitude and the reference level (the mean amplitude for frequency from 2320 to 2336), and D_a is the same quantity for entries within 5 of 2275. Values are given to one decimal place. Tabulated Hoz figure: 1.6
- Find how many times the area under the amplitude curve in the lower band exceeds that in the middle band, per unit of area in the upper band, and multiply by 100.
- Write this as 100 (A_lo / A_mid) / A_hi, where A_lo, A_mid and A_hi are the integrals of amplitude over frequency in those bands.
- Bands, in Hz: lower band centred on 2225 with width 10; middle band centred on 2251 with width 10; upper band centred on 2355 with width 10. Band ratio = 2.18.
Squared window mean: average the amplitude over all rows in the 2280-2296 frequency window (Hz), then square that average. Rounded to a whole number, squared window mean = 18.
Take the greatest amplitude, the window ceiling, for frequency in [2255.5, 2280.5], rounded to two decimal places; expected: 4.55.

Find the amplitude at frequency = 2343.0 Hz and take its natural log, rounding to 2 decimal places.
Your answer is 1.59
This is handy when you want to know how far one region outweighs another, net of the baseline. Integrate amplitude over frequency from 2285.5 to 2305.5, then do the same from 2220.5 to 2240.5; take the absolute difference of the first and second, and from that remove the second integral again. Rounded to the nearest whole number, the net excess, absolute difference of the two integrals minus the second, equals -86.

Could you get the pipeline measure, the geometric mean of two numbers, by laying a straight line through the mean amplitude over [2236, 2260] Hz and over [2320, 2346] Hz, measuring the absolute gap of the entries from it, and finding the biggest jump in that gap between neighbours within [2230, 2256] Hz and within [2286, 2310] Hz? 0.16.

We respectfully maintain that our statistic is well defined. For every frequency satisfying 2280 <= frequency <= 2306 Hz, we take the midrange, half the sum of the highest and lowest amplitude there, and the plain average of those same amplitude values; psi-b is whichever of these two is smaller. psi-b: 4.28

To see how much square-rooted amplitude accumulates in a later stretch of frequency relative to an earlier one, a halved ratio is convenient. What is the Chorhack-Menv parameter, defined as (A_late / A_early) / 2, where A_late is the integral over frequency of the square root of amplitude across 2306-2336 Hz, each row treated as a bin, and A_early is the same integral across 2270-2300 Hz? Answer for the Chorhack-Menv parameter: 0.542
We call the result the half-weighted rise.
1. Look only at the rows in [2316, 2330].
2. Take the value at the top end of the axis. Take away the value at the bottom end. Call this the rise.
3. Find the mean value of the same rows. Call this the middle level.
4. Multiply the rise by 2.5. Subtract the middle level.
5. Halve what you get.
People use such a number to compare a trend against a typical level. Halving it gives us -2.4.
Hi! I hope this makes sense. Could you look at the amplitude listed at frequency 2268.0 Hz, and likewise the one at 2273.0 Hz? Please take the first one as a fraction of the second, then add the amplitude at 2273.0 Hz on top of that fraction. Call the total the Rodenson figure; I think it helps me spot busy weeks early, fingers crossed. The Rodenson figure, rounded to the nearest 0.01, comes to 5.40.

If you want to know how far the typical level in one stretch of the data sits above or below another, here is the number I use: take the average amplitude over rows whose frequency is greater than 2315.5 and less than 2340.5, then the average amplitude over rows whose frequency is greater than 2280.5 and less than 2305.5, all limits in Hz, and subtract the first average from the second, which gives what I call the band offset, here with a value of -0.86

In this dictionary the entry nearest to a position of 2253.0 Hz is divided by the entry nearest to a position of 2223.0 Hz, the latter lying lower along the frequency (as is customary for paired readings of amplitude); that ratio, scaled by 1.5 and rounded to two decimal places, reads 1.38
